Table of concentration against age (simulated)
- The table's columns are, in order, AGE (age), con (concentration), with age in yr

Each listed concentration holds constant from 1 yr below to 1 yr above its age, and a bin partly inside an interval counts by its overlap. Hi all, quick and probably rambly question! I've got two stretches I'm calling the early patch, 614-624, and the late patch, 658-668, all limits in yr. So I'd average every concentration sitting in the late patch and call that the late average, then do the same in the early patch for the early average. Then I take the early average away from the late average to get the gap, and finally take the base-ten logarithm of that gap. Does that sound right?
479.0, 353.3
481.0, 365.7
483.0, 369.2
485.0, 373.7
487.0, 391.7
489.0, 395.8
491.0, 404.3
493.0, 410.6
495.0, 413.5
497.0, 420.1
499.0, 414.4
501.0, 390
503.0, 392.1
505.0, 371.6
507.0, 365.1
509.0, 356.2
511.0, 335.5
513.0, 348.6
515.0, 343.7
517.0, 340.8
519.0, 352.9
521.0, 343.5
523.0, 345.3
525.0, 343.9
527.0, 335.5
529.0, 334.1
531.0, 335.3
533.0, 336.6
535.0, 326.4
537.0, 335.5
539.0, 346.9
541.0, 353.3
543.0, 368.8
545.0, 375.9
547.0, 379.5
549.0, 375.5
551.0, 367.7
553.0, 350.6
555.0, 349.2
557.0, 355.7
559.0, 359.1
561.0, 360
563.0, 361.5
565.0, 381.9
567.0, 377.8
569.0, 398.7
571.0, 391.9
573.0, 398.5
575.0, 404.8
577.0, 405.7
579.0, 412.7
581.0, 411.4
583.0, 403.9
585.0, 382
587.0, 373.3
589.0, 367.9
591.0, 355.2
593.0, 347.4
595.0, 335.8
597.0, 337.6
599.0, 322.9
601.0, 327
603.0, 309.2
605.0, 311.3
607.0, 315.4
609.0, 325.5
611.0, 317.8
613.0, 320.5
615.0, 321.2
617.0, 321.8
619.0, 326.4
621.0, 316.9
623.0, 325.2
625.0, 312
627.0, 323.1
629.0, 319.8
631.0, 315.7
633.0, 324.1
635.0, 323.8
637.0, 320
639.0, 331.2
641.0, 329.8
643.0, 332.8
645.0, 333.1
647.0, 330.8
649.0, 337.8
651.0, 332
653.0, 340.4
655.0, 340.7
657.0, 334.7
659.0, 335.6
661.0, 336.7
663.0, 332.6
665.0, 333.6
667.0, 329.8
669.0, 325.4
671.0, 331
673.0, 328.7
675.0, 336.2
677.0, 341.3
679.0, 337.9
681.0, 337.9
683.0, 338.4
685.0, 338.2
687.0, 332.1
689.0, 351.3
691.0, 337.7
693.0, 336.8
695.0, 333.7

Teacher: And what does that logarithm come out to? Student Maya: 1.1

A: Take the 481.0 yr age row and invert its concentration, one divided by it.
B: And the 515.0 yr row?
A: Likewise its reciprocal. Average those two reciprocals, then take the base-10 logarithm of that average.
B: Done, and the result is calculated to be -2.55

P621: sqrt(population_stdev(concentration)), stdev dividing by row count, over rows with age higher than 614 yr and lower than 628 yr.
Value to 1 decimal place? 2.2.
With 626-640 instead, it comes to 2.1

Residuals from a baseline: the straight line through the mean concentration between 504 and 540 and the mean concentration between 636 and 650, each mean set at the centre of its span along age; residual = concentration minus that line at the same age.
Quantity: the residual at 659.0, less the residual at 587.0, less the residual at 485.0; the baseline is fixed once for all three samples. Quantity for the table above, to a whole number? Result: -55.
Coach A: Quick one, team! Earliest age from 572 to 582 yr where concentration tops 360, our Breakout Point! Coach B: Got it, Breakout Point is 573.0 yr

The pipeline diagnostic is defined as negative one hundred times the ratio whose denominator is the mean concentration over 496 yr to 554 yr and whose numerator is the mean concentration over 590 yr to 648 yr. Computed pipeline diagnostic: -91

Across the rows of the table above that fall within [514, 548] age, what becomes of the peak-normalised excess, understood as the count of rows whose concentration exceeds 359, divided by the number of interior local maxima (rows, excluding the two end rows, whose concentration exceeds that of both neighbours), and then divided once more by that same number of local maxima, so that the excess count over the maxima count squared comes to 0.33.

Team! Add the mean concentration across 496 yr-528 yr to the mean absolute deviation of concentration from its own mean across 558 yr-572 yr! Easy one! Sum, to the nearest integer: 376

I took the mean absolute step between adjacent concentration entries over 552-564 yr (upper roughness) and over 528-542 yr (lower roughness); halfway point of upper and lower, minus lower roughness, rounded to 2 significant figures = -1.9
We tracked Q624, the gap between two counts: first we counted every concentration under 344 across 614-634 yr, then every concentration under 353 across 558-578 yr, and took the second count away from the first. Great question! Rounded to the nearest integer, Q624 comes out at 10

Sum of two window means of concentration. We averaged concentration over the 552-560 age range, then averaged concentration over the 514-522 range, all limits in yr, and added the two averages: 699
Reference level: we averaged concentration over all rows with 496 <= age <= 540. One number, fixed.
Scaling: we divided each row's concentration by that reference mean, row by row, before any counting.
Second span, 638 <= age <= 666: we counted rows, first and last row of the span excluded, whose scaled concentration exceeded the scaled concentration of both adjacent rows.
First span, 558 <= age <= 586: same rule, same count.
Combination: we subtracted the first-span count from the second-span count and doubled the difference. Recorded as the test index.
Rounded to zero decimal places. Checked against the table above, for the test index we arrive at 2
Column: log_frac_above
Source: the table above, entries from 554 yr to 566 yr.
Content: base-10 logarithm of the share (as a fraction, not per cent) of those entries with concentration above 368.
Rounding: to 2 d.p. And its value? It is -0.78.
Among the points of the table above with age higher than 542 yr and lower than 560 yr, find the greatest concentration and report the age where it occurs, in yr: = 547.0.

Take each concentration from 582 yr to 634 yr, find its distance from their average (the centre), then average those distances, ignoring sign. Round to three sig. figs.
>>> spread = 18.4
